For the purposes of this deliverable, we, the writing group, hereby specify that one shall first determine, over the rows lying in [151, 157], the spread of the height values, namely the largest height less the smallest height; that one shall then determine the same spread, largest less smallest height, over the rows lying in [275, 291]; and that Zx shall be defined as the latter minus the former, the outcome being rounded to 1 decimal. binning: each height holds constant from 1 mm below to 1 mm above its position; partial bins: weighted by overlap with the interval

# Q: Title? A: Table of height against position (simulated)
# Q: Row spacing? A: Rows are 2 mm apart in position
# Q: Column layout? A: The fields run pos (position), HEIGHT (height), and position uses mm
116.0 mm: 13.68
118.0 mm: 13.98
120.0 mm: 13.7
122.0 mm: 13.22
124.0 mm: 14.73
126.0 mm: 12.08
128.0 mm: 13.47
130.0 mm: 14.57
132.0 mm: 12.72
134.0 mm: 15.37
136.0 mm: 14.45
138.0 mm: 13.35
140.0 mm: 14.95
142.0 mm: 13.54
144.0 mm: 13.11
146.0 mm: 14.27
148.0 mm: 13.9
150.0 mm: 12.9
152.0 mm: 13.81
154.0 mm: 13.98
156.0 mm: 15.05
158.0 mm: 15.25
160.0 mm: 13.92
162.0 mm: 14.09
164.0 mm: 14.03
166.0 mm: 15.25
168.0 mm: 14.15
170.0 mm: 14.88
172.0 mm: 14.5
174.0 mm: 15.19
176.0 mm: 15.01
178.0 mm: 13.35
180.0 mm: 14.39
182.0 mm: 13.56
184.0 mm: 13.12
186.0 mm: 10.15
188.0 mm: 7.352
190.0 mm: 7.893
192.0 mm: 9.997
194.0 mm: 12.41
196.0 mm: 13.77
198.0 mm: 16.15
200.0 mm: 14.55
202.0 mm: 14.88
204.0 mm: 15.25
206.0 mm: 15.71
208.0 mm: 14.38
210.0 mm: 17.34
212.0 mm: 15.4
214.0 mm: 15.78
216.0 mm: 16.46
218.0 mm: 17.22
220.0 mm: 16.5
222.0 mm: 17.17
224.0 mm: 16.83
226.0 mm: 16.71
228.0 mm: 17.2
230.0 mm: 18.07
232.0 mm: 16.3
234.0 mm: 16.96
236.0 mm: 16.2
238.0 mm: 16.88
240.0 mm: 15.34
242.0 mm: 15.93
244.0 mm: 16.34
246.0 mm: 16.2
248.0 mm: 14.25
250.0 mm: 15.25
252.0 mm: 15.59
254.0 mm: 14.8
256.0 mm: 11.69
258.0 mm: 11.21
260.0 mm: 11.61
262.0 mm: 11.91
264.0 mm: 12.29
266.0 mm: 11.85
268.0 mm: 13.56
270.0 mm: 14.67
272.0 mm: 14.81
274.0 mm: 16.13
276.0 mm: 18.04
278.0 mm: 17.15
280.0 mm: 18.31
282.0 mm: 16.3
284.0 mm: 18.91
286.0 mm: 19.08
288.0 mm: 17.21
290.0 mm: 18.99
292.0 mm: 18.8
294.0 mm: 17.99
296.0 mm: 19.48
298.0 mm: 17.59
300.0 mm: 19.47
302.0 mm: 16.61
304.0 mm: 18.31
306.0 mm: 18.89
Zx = 1.5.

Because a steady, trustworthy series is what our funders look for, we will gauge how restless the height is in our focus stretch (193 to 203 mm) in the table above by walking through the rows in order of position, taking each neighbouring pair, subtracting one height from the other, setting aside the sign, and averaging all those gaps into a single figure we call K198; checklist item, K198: 1.4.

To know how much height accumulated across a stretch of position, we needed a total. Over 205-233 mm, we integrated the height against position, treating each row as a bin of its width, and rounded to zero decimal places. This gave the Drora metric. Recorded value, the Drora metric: 462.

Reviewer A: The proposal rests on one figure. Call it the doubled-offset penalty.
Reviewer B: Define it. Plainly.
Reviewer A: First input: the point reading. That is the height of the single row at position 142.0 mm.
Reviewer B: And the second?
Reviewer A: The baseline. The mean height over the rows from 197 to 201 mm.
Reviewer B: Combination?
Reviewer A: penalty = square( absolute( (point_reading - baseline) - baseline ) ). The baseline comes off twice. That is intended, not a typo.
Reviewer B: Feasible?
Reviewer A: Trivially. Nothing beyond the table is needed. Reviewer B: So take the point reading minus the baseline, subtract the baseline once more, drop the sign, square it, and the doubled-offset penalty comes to 294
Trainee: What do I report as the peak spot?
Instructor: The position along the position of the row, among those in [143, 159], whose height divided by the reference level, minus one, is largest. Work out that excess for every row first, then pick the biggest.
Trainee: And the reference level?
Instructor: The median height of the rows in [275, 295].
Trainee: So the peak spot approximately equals 158.0 mm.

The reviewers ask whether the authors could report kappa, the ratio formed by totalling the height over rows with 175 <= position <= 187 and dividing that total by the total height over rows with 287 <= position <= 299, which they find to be 0.72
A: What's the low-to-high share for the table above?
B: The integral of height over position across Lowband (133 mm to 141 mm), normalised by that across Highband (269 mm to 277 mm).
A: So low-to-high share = 0.91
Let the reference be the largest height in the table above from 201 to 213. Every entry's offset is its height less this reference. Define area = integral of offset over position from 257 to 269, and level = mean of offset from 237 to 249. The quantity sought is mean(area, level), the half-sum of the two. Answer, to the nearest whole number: -32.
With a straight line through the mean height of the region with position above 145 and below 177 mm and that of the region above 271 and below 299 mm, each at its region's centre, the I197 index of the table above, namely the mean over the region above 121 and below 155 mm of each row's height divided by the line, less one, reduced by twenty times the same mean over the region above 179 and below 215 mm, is 2.5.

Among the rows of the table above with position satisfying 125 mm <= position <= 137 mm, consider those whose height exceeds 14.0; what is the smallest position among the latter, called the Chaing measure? 130.0 mm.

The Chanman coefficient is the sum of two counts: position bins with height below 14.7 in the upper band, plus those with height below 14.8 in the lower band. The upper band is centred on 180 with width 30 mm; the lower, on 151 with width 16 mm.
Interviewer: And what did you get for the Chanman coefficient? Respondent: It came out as 17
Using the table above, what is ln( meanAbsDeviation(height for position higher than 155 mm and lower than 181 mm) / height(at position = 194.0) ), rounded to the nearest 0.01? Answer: -3.17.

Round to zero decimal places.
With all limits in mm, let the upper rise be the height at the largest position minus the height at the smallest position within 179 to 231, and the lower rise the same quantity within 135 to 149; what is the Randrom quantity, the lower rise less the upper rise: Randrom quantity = -4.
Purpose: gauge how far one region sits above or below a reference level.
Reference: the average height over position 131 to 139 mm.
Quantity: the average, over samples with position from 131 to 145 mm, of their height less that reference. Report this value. 0.0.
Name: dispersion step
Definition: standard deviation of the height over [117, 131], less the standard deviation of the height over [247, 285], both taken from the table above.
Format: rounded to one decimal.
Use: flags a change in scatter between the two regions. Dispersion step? -1.6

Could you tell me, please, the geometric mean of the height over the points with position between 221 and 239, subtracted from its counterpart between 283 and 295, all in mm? 1.6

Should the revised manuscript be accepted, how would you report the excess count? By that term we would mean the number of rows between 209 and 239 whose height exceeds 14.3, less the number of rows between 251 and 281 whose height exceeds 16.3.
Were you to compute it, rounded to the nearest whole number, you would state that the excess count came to 12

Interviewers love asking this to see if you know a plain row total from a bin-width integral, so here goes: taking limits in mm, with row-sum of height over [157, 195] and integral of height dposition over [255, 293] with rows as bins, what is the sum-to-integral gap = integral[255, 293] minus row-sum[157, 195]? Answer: 337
